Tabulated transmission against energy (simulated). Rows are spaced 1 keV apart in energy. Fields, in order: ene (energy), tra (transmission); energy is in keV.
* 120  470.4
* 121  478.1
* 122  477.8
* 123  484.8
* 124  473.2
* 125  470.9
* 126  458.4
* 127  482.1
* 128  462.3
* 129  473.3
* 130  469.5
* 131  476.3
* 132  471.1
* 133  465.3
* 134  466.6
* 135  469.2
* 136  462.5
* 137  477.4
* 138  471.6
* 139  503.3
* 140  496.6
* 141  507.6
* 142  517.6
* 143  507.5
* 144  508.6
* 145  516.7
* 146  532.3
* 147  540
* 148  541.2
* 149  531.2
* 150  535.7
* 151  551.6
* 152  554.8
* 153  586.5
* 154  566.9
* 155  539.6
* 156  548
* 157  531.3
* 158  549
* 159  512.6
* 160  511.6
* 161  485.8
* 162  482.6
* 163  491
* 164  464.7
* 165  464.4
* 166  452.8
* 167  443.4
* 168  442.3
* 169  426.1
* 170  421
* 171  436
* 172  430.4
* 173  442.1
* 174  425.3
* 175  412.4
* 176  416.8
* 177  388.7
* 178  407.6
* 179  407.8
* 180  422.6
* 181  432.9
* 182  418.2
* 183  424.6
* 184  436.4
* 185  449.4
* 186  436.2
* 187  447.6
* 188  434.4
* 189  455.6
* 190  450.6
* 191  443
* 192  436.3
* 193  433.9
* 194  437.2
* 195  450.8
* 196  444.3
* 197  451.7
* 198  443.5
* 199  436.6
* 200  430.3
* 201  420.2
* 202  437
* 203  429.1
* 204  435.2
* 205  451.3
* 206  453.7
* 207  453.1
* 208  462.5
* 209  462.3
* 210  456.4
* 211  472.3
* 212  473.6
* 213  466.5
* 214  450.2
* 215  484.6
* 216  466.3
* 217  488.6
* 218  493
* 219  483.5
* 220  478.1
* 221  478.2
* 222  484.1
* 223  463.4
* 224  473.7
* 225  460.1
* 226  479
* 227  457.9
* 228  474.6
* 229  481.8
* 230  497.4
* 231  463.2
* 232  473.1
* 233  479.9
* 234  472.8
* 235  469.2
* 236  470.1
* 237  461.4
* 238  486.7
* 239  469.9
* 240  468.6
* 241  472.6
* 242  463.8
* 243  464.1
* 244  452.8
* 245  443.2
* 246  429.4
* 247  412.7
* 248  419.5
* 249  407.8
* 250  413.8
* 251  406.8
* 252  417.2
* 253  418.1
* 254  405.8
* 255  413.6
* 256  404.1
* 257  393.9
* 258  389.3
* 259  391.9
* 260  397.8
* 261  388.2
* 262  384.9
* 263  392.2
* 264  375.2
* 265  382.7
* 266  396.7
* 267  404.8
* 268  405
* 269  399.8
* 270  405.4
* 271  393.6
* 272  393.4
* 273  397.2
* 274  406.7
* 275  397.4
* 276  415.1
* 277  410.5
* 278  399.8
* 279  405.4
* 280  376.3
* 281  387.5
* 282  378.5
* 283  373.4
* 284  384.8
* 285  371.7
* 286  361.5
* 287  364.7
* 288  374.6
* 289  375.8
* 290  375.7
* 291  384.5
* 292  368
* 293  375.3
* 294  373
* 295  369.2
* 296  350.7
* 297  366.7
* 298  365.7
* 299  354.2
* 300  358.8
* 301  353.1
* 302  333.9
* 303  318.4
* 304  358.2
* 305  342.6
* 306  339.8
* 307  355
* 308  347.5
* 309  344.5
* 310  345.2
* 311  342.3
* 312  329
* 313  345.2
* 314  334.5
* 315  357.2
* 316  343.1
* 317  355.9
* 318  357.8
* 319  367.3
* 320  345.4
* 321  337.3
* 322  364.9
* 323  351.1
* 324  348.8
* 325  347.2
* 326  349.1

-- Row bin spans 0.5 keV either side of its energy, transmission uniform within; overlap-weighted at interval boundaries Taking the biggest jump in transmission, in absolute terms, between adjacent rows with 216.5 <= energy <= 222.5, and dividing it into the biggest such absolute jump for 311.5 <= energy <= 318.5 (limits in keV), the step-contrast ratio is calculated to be 2.39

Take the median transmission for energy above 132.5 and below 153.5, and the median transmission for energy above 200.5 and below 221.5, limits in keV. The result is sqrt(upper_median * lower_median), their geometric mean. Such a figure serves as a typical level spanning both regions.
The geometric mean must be 485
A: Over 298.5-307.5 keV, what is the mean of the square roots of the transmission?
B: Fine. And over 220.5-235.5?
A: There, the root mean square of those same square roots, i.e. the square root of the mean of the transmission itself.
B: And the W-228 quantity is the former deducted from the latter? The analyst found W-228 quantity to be 3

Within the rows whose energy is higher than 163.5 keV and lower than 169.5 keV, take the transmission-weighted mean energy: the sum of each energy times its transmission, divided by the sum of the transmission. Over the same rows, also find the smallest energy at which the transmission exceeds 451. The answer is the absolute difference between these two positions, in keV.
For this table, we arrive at 2.5 keV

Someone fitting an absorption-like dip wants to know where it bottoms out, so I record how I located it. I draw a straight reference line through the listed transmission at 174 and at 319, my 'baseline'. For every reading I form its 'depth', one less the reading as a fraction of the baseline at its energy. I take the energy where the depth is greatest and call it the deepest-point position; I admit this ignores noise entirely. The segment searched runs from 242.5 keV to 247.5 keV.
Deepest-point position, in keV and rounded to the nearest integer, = 247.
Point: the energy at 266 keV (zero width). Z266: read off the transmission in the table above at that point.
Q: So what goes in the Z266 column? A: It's 396.7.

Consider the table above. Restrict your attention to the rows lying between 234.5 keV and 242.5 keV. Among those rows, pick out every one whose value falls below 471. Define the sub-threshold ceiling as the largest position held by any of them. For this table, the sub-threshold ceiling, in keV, 242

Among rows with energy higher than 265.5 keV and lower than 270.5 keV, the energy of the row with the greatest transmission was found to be 270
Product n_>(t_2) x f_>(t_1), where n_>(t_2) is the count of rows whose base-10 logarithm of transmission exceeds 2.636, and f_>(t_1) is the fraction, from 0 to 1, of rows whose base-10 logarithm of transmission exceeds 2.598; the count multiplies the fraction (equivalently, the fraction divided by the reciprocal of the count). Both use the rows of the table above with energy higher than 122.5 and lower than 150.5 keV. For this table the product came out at 28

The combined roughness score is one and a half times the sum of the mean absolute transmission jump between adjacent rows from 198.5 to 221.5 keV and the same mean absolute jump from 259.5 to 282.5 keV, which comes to 28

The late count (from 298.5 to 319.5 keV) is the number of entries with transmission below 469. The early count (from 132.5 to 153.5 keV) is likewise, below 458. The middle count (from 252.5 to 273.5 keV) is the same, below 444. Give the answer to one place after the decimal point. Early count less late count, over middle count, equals -1.0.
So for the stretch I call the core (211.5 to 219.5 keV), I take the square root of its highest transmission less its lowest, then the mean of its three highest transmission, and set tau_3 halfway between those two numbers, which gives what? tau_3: 248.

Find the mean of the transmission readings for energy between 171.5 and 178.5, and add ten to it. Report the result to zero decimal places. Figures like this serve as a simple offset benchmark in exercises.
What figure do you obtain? 428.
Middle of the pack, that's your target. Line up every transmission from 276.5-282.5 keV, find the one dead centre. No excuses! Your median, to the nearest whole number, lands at 394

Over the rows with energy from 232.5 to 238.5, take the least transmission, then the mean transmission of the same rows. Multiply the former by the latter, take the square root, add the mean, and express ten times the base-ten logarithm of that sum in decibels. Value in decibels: 29.7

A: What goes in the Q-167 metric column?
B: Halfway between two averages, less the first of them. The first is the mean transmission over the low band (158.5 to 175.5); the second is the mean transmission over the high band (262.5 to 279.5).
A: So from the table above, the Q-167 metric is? -28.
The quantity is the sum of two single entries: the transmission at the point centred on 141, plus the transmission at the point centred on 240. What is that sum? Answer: 976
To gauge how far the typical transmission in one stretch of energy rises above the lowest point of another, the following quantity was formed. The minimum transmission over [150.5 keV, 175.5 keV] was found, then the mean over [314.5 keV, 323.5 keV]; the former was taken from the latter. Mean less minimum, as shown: -59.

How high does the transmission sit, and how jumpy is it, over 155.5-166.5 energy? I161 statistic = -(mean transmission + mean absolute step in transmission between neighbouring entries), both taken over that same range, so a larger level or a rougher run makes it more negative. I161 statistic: -514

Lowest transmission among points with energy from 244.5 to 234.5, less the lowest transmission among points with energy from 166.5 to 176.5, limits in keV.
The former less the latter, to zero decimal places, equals 40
